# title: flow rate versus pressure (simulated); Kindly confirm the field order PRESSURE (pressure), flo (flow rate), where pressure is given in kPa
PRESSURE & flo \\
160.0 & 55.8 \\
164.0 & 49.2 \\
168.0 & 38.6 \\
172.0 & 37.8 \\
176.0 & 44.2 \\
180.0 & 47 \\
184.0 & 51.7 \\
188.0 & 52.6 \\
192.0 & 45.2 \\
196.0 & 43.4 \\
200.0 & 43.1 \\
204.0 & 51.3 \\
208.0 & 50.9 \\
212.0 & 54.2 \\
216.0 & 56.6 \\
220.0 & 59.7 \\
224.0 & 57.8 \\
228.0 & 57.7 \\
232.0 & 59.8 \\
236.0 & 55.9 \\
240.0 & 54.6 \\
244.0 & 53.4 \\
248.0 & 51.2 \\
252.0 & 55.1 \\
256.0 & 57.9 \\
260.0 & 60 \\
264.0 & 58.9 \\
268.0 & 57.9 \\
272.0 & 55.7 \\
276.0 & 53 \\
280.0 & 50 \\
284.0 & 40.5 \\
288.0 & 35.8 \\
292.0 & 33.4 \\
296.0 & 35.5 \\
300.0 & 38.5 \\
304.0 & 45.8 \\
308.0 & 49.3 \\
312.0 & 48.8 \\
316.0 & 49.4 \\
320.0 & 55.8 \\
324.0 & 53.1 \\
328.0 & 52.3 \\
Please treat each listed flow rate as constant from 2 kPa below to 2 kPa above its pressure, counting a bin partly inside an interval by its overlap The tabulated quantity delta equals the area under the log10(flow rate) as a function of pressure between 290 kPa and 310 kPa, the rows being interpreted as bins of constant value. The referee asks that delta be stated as 32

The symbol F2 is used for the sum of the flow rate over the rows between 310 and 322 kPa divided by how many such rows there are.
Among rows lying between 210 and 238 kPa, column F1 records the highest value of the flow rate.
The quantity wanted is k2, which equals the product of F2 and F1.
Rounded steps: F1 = 59.8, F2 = 51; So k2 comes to 3070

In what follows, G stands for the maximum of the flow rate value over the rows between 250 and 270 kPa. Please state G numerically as 60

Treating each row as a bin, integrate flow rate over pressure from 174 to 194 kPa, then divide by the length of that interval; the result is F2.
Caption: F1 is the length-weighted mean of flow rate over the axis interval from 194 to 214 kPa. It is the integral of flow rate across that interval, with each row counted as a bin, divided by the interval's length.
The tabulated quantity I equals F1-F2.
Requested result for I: 0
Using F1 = 49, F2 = 48.1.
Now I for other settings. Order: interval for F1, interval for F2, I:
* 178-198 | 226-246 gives -8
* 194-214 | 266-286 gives -3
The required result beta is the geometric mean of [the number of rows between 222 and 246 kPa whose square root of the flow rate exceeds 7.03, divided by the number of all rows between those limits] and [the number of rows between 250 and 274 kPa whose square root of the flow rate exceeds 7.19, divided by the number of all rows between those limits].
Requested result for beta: 1.0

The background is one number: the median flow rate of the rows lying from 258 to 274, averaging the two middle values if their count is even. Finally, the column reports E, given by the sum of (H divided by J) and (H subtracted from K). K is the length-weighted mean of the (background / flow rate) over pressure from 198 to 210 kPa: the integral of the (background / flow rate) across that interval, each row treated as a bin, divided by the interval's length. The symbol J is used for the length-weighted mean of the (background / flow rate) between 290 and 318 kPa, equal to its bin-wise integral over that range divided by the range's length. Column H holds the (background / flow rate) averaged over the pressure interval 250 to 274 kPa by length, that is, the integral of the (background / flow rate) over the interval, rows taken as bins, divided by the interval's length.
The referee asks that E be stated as 0.9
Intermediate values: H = 1.02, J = 1.39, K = 1.21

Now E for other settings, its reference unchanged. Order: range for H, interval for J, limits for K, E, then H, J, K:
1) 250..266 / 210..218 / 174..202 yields 1.2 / 1.01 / 1.05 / 1.26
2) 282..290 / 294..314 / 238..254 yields 0.7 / 1.54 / 1.36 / 1.09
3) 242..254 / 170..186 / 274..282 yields 0.9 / 1.10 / 1.31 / 1.13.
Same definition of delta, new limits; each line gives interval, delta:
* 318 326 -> 14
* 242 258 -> 28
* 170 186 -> 26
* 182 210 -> 47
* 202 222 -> 35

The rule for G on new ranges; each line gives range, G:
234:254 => 55.9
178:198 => 52.6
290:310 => 49.3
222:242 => 59.8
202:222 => 59.7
